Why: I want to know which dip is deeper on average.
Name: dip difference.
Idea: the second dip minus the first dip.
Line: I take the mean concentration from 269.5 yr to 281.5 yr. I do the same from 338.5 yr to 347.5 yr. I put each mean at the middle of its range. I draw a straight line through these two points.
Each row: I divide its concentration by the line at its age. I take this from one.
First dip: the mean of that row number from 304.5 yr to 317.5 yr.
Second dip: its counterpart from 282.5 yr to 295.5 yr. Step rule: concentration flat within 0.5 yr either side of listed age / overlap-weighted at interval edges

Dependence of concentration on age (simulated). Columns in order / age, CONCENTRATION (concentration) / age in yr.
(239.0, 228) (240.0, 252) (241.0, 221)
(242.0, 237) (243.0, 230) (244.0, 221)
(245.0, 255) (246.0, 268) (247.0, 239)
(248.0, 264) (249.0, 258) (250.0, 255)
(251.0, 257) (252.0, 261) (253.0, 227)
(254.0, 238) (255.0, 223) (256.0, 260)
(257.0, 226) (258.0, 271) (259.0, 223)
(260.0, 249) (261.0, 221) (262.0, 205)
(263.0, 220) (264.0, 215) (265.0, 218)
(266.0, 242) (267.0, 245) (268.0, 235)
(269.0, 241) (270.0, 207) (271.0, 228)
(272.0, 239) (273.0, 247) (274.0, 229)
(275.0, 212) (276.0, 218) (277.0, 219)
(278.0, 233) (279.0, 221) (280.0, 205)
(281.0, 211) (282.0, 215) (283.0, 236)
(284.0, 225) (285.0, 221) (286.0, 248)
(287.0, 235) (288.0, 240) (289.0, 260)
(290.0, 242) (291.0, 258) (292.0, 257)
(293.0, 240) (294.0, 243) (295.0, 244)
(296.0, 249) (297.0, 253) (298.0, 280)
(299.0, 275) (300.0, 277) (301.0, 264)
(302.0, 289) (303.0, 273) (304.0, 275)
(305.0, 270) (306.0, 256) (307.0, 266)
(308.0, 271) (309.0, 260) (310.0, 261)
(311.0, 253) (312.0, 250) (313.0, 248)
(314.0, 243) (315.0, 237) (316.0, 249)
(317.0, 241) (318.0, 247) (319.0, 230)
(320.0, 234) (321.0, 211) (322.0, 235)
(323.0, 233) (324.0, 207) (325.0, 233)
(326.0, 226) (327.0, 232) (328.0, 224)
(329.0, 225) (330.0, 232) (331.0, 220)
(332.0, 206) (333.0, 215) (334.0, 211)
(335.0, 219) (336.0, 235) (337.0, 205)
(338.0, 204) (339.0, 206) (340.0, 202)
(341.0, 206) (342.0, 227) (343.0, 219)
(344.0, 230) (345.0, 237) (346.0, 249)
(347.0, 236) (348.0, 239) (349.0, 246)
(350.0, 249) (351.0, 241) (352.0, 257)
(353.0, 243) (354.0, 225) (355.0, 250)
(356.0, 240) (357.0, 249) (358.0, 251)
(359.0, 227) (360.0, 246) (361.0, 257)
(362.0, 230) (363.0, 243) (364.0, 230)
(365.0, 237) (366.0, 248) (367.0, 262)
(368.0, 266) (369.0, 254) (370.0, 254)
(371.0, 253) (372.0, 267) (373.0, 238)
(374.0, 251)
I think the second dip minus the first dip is 0.05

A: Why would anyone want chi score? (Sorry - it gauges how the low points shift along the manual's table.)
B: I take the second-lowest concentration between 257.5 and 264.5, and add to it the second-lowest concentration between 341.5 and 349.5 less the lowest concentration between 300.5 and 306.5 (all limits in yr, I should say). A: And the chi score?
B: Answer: 186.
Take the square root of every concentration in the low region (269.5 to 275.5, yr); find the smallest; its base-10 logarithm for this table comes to 1.16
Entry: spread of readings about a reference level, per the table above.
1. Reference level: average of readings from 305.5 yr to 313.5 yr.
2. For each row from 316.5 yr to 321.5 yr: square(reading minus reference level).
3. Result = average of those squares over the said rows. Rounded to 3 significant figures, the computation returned 802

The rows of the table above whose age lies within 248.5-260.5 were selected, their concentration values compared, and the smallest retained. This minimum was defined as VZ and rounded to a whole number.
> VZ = 223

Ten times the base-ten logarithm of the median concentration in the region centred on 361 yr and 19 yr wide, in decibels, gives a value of 23.9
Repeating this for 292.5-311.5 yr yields 24.2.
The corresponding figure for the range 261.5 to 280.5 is 23.4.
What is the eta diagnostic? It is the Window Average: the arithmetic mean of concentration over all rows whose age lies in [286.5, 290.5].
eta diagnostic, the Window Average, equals 244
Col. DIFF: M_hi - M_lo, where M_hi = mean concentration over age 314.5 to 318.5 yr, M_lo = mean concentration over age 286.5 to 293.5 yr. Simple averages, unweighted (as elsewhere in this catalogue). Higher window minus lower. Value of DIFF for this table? -4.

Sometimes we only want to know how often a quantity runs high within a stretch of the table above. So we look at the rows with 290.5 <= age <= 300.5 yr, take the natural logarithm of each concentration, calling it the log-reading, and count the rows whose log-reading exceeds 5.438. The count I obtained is 10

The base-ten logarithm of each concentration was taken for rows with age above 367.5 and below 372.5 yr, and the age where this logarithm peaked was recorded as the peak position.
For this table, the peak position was 372.0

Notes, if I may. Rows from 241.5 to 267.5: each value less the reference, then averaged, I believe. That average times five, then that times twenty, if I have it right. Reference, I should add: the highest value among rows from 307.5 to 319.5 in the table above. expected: -3146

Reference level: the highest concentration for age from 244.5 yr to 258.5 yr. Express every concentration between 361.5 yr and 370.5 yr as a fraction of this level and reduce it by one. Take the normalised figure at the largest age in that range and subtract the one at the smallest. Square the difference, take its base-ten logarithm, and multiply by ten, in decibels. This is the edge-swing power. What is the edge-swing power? -21.1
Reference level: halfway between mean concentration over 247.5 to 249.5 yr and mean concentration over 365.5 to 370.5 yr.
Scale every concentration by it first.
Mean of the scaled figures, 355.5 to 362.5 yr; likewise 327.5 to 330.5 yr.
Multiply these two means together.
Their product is 0.82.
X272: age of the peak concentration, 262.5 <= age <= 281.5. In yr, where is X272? 273.0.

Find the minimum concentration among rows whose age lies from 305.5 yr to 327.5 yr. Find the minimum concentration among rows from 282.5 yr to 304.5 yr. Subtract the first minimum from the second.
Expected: 14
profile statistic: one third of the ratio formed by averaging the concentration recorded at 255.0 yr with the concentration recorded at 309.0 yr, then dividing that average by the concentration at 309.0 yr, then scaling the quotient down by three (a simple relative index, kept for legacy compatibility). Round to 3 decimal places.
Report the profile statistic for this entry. 0.310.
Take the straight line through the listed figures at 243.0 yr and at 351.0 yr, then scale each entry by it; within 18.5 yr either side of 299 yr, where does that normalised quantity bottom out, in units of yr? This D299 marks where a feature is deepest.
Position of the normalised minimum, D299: 281.0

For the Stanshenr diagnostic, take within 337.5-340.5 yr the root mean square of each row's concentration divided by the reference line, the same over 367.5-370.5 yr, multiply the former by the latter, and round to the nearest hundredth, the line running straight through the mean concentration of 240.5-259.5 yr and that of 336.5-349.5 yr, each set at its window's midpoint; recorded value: 1.08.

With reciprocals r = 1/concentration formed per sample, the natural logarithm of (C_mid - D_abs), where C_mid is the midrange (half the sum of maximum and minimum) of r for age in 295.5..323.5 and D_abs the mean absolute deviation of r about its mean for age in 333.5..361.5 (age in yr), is -5.57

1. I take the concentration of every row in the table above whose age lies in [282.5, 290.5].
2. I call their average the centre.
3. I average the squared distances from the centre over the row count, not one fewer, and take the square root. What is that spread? 12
